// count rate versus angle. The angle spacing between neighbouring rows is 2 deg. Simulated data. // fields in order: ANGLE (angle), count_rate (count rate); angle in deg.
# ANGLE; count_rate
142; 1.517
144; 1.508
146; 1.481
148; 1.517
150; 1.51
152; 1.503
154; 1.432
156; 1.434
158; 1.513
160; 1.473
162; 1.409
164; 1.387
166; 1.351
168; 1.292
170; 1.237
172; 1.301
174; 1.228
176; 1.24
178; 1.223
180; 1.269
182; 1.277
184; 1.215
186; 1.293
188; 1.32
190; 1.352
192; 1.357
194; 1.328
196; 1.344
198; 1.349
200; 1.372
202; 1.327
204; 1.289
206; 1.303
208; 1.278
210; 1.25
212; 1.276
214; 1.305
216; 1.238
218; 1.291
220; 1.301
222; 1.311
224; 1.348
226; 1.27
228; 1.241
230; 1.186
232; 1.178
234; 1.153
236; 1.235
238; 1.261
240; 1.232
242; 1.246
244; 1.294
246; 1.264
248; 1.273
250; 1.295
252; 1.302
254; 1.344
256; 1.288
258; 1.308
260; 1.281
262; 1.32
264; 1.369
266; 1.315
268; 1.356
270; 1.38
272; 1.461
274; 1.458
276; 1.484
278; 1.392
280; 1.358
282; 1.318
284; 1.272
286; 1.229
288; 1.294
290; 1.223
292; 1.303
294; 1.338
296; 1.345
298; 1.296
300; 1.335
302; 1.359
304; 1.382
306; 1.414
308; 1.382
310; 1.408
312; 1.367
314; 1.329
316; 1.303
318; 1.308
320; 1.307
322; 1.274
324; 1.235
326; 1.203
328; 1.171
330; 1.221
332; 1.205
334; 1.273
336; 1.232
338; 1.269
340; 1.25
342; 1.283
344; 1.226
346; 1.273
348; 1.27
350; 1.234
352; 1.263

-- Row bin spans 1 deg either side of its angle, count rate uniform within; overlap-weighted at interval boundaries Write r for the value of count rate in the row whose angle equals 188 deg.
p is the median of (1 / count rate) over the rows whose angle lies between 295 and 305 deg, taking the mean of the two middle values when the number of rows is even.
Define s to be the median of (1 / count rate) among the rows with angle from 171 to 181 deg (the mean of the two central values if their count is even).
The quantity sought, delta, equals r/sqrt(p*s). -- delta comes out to 1.70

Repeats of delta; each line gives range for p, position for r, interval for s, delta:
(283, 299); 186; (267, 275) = 1.75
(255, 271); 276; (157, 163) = 2.07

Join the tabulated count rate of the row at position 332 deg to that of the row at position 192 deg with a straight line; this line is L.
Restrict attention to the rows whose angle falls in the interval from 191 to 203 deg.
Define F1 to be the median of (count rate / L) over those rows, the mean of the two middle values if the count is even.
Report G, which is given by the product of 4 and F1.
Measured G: 3.98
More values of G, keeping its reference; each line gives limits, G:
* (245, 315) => 4.26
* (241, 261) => 4.00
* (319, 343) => 4.14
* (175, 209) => 3.88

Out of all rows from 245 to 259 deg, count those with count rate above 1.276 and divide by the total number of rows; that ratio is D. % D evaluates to 0.7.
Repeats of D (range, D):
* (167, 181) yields 0.3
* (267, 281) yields 1.0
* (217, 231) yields 0.6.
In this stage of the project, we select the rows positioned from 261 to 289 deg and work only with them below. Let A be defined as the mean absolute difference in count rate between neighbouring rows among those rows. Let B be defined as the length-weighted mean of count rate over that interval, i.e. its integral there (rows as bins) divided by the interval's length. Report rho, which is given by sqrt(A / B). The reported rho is 0.184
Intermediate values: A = 0.0460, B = 1.36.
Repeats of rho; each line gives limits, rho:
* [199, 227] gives 0.165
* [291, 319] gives 0.147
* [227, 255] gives 0.156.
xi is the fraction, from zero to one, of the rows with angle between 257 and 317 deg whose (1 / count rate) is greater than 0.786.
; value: 0.1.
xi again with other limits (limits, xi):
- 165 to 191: 0.5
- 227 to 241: 1.0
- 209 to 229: 0.4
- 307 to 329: 0.3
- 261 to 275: 0.0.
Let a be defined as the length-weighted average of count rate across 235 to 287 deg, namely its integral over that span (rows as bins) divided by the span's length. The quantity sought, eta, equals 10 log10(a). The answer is 1.21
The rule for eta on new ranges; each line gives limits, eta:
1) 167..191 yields 1.04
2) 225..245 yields 0.90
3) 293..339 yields 1.15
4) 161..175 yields 1.19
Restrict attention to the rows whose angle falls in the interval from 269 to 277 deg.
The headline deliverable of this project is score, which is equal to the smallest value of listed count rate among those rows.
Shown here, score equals 1.38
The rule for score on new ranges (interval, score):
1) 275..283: 1.318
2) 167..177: 1.228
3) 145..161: 1.432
